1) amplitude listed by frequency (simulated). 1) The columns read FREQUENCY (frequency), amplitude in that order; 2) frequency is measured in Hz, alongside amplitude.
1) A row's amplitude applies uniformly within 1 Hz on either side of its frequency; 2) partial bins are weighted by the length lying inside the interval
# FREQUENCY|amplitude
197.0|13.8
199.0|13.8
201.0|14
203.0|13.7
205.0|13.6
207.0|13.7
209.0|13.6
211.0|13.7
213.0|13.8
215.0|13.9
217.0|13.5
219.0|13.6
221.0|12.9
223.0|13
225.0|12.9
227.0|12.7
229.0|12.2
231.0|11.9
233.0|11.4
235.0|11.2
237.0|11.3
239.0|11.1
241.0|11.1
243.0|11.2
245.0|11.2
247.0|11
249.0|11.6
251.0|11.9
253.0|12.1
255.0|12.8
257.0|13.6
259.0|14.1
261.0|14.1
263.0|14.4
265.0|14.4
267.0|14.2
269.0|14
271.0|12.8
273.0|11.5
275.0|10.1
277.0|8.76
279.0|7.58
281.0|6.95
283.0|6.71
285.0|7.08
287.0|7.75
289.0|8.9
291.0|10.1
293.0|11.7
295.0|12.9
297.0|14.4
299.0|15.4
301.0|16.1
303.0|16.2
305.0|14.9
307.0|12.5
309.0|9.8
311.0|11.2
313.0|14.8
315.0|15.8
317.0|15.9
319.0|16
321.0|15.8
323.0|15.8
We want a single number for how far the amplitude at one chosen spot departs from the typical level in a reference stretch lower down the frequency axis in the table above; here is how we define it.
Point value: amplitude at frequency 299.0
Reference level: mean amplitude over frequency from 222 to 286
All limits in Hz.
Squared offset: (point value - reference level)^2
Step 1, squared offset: 15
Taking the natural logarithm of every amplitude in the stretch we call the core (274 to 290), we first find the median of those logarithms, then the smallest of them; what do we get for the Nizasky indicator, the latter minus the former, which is -0.13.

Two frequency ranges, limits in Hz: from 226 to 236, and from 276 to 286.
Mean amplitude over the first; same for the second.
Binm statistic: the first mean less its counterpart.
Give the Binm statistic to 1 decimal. 4.5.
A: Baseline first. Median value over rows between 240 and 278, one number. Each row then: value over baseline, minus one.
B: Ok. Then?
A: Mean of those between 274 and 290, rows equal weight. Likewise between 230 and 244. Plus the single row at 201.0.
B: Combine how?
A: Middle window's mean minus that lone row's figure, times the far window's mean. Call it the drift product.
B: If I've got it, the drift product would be 0.076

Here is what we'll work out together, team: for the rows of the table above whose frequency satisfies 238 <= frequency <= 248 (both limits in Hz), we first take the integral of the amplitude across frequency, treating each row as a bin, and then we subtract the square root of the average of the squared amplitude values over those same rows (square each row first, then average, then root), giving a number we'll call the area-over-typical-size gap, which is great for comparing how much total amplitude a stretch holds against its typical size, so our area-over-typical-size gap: 100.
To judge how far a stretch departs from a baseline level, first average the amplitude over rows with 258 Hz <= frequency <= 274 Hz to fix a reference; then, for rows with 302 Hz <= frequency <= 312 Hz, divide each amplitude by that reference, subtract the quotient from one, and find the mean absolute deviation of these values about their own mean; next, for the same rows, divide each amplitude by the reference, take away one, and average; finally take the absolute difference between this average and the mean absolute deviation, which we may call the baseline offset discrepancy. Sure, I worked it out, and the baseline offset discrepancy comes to 0.21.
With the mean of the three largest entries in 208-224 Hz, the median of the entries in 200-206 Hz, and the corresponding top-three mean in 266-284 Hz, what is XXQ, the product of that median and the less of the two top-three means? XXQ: 187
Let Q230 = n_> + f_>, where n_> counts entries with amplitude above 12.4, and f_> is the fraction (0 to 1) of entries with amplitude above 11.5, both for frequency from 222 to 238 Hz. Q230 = 4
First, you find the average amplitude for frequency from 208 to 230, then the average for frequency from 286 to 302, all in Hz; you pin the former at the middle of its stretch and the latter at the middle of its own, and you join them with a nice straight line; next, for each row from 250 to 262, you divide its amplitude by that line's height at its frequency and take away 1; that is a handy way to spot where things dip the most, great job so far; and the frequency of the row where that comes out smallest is 251.0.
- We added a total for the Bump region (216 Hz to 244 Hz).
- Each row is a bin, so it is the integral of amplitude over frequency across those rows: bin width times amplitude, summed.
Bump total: 340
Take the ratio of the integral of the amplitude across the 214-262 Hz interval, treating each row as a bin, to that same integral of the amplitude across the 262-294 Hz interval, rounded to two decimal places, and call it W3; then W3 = 1.77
